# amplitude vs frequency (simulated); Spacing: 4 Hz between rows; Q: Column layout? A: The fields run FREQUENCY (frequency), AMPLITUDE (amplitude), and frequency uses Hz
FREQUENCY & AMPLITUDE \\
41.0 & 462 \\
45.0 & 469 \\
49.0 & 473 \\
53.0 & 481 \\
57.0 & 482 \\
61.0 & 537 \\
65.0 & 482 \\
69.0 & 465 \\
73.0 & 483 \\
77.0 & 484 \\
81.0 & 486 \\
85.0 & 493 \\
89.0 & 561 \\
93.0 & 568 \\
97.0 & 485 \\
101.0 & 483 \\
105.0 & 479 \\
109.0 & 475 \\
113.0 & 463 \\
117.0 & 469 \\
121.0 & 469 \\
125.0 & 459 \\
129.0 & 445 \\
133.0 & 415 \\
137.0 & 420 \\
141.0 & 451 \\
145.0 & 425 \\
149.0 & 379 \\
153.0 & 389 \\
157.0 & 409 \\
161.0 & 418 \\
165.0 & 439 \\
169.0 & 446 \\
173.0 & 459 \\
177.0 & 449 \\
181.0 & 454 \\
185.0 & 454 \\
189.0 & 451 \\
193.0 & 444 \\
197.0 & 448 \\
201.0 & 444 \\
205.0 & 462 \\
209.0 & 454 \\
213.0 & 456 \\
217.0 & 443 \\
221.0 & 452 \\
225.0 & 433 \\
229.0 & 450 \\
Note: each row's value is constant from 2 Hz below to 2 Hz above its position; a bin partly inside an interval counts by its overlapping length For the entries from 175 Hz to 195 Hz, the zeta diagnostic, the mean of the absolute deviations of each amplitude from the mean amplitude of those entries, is 3.1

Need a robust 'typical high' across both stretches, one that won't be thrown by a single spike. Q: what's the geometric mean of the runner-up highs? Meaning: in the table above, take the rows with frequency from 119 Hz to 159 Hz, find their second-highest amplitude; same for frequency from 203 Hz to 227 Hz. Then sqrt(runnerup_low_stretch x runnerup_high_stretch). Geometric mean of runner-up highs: 457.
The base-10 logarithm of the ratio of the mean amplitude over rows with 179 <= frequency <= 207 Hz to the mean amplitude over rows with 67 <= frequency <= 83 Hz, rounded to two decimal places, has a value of -0.03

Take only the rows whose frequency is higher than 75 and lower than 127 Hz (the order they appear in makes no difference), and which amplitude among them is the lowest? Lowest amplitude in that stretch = 459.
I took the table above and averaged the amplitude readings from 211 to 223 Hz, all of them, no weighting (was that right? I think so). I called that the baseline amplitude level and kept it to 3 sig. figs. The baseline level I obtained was 450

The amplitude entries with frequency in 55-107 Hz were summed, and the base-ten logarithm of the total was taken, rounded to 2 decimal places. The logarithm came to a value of 3.81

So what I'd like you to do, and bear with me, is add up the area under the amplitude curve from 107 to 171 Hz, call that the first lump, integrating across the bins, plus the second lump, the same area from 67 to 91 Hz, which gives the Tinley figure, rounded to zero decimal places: 39772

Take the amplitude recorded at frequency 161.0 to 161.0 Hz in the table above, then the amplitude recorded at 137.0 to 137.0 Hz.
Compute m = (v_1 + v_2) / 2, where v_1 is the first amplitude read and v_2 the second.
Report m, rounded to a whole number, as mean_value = 419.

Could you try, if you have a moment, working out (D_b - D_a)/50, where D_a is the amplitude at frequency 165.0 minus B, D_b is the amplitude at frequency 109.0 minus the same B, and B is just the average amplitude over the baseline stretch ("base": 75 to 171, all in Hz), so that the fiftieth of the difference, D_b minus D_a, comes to 0.7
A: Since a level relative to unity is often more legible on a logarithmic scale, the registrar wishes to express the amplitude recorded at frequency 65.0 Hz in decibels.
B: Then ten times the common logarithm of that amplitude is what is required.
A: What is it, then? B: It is 26.8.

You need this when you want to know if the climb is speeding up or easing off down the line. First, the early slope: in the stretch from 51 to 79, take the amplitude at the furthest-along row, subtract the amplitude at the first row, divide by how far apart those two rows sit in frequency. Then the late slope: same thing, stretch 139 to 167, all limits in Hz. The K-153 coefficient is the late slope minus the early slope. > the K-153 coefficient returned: -0.6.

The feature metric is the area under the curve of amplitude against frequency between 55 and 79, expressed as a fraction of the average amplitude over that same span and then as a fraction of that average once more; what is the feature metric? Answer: 0.0491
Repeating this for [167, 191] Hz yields 0.0531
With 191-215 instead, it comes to 0.0532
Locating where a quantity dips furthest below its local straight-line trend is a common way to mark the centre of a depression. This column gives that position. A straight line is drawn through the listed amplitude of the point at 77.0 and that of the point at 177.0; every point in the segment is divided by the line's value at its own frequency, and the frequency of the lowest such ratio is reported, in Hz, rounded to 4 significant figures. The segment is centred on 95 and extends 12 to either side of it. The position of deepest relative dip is 105.0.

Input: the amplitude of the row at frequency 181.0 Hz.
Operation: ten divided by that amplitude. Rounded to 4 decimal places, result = 0.0220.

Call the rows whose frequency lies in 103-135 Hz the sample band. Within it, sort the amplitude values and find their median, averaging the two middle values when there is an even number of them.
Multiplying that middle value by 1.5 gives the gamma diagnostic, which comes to 699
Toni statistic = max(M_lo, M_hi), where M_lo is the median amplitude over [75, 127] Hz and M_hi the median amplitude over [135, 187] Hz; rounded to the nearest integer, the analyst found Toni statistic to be 483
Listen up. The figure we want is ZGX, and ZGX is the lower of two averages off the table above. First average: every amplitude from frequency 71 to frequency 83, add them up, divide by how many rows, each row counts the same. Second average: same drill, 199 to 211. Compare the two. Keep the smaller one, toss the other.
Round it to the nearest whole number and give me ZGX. 453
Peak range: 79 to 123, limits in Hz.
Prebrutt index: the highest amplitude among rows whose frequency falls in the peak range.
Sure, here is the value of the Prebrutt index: 568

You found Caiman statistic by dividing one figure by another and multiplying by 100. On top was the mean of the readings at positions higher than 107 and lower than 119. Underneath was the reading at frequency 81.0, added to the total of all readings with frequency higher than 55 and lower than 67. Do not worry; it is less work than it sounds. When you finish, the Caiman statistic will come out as 23.6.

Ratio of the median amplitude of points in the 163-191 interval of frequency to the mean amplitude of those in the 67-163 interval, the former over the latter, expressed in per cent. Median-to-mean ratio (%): 97.8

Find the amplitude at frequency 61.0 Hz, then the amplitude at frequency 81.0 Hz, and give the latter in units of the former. 0.91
